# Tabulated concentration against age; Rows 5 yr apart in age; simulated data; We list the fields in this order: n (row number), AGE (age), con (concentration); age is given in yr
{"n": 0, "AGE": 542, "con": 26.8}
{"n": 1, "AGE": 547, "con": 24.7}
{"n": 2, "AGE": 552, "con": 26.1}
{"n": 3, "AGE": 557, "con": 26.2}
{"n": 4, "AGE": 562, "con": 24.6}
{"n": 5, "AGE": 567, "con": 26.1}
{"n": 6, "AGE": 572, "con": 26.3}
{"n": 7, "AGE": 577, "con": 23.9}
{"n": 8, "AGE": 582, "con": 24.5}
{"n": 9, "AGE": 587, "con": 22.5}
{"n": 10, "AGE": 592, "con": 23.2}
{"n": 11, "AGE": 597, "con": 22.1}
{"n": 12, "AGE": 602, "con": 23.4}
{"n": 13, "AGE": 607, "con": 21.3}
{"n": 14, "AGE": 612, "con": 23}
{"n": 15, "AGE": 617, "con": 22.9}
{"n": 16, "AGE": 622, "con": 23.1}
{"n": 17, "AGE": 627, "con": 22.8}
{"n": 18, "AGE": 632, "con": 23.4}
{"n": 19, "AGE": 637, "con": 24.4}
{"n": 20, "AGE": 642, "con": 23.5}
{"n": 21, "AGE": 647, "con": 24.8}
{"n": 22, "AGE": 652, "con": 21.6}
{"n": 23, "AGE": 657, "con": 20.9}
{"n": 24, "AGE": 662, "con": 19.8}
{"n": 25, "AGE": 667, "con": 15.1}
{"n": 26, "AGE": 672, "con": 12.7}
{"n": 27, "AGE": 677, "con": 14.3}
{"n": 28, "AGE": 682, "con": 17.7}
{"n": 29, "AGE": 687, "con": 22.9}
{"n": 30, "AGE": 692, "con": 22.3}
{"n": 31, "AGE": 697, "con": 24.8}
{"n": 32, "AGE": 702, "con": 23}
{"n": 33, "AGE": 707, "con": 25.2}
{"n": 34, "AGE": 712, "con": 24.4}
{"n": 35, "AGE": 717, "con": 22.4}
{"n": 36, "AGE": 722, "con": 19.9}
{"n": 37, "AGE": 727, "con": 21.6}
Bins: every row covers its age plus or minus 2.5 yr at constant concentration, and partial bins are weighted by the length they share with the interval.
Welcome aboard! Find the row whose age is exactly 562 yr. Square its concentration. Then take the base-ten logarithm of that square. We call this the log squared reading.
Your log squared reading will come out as 2.78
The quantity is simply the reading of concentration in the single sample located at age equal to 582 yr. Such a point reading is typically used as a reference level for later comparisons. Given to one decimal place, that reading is 24.5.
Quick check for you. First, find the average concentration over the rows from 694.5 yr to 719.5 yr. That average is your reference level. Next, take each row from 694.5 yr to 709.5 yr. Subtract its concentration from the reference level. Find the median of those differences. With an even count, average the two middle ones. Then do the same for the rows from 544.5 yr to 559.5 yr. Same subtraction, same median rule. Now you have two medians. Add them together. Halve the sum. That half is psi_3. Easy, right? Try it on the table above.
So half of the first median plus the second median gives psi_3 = -1.5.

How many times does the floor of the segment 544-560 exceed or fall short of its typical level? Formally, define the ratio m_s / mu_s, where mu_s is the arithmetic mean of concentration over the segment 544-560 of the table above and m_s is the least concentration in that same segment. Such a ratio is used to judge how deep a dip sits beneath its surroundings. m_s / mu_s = 0.96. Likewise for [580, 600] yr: 0.96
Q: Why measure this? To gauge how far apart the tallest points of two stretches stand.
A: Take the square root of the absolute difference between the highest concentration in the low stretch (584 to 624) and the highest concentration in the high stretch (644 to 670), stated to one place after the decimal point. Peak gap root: 1.2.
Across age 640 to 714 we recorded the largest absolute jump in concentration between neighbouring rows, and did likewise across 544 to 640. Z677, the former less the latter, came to 2.8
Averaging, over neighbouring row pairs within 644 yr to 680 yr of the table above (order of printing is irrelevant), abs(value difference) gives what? 2.3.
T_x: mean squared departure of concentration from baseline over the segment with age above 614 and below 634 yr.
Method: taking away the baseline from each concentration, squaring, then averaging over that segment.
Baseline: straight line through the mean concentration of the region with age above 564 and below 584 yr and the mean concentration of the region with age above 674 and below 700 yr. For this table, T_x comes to 0.2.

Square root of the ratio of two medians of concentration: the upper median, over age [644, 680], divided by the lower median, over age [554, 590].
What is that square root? 0.90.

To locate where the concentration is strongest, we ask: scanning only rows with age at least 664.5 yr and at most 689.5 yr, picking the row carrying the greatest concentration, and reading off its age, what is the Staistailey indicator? 687 yr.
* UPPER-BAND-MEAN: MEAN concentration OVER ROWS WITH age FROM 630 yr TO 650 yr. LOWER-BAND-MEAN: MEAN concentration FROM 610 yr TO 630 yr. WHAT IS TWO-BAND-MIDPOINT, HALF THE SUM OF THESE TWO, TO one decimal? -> 23.5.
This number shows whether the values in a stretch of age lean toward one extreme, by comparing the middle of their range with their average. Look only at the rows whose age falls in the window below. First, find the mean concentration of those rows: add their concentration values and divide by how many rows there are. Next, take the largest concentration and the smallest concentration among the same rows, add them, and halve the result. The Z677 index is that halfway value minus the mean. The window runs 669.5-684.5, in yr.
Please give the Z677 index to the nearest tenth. 0.3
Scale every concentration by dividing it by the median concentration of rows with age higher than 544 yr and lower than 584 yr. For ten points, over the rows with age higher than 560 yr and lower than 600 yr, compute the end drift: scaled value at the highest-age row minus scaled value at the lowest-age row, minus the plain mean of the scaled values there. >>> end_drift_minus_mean -1.05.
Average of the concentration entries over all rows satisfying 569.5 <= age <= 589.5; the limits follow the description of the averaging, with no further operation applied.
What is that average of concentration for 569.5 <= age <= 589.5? 24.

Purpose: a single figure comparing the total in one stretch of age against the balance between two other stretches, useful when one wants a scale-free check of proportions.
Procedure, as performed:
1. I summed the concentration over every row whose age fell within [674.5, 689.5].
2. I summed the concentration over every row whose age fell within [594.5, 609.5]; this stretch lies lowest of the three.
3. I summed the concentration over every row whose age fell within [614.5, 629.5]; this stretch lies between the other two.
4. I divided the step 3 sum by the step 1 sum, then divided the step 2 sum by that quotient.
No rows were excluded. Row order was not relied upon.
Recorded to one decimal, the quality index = 53.3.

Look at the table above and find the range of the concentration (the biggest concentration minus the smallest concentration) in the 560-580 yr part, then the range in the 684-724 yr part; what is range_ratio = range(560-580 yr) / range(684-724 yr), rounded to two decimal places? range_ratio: 0.45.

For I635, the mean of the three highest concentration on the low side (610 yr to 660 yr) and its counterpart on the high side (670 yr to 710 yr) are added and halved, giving 24.3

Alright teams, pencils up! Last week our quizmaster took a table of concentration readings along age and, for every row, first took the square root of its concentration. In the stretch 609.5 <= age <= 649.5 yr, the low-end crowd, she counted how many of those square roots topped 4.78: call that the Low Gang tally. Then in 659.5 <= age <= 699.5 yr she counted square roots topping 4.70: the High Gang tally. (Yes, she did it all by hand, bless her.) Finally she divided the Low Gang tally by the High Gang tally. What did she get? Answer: 2.3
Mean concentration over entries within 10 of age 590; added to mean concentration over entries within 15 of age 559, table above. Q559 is 48.7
